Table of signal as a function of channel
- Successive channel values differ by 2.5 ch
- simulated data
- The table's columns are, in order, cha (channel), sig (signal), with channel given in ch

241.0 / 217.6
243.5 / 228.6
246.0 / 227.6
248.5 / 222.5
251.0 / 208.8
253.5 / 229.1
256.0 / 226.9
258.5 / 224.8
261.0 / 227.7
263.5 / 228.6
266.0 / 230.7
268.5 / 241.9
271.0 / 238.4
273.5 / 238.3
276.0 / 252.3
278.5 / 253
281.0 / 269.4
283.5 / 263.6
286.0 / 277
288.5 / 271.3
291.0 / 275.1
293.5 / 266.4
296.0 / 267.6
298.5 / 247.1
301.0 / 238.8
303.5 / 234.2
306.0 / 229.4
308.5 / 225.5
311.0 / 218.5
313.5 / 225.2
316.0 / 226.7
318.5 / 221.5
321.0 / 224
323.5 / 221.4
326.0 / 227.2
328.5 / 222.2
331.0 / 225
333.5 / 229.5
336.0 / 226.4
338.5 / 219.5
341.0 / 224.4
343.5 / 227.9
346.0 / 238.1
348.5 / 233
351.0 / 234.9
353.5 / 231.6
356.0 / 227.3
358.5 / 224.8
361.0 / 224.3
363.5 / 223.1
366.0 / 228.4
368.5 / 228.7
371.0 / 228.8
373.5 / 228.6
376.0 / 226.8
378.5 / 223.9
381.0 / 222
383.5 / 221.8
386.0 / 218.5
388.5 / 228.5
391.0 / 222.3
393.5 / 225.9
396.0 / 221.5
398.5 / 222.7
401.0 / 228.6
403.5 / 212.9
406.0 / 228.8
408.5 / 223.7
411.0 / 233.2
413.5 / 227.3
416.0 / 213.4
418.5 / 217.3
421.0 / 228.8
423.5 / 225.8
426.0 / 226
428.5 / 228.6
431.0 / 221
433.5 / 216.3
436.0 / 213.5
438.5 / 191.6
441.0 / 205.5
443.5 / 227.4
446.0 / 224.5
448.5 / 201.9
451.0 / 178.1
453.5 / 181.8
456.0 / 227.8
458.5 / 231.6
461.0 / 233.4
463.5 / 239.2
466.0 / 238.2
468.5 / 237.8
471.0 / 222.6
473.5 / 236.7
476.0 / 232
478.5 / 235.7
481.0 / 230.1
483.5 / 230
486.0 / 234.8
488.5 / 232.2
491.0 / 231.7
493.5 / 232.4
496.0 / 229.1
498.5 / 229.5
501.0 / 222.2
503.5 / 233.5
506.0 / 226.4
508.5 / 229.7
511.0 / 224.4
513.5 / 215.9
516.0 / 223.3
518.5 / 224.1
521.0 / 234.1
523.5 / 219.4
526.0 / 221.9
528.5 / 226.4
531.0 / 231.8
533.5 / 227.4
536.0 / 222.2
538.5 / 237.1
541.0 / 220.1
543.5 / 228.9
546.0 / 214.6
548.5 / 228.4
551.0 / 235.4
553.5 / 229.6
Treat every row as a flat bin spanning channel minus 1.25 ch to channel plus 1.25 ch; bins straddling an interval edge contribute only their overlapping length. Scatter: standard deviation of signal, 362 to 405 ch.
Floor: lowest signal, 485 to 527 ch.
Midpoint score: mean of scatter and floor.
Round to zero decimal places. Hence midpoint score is 110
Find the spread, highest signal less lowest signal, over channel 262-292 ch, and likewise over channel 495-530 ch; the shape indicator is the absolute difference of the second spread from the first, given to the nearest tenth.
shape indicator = 30.2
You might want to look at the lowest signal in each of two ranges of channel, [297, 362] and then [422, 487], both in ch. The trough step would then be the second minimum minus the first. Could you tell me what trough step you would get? -40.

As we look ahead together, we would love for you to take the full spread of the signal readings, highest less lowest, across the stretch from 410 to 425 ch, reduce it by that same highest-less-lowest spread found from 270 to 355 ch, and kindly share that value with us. -39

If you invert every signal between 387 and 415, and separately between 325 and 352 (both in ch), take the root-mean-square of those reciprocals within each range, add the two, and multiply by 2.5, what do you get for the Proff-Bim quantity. 0.0221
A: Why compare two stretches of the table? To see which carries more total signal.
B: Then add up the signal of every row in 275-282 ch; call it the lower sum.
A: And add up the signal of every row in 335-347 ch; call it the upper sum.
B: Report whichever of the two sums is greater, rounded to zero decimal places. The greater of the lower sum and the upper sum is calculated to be 1136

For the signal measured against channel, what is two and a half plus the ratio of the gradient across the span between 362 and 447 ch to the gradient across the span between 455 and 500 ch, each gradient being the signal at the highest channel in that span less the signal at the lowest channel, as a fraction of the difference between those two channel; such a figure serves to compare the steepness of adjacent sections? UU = 3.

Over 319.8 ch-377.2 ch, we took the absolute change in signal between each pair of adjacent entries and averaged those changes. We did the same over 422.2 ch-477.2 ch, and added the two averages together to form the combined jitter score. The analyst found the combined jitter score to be 14.0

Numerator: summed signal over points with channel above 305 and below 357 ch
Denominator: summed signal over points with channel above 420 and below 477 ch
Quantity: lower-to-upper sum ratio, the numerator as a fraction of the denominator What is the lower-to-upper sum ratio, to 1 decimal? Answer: 0.9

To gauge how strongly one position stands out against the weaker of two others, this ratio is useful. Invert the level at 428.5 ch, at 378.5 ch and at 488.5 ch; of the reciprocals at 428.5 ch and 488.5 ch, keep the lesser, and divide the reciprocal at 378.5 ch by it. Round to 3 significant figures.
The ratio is 1.04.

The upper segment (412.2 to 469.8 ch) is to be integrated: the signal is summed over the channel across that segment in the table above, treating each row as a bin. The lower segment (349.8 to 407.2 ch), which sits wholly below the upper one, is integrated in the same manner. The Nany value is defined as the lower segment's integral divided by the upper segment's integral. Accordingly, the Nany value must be 1.03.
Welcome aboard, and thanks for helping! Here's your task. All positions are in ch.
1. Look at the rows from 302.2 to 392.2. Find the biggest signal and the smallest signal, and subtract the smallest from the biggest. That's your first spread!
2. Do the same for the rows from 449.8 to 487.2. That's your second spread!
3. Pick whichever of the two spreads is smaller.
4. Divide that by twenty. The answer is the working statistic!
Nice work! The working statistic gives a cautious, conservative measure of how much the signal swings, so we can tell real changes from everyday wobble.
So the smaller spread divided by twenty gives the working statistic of 0.98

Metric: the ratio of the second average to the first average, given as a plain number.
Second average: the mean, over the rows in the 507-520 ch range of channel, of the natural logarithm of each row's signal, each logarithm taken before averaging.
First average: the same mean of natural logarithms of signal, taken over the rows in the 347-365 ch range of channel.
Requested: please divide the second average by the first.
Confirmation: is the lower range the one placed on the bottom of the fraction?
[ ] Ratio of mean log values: 1.00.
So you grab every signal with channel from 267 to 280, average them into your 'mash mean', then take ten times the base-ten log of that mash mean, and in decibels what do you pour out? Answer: 23.89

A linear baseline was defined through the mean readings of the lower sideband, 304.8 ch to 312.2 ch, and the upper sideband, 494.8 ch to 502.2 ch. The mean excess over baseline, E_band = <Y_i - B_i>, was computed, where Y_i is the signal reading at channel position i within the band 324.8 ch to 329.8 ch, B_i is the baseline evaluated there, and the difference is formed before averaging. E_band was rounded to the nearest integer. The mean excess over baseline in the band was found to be 0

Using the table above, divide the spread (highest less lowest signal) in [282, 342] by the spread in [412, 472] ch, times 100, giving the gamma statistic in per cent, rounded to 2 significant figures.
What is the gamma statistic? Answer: 96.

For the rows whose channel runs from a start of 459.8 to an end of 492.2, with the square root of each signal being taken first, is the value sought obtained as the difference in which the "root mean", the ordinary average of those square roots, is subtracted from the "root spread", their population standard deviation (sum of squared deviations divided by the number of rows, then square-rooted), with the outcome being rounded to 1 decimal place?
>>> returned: -15.1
